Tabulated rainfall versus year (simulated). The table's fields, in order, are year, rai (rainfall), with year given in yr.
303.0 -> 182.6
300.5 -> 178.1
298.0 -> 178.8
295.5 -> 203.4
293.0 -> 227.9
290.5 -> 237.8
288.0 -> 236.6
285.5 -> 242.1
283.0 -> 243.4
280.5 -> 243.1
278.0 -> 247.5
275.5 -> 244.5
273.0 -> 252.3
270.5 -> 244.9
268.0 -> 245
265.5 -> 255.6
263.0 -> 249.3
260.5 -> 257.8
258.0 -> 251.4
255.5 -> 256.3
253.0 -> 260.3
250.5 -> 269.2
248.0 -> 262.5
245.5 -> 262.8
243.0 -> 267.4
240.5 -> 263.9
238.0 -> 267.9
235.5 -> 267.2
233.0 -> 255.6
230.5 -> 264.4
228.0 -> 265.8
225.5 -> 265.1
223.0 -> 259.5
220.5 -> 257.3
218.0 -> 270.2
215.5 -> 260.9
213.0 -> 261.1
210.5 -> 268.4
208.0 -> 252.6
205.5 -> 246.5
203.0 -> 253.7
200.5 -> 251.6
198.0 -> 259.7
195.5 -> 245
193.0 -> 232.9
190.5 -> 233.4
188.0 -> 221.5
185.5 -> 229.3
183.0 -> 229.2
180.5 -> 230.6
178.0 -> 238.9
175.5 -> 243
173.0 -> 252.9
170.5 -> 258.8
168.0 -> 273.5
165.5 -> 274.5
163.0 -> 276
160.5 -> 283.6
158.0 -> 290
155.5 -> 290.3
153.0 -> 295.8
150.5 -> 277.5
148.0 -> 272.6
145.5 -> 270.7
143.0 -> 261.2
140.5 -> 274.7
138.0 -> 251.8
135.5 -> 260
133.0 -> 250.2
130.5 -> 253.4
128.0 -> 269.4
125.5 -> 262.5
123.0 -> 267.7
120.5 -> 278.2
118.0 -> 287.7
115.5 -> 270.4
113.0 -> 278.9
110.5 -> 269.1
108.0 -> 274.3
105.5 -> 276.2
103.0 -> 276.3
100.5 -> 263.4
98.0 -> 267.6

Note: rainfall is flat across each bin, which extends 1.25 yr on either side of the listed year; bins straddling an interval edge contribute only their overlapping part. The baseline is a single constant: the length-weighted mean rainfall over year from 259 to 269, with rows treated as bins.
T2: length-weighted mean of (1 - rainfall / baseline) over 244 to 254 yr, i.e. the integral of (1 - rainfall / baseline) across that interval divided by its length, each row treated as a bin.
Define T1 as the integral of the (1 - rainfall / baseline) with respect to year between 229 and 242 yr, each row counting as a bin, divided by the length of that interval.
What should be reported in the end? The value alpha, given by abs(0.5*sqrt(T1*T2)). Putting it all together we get 0.023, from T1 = -0.05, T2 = -0.047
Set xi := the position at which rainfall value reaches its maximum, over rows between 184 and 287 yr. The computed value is 218.0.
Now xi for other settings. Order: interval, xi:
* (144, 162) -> 153.0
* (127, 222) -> 153.0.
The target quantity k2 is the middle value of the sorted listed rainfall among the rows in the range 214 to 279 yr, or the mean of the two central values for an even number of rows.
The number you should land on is 260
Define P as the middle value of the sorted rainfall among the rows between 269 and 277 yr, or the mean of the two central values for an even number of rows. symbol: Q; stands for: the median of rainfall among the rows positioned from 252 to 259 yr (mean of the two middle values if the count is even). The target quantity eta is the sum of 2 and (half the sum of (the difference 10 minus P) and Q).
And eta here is 13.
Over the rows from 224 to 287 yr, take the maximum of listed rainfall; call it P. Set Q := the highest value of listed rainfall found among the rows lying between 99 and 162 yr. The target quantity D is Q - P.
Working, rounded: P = 269.2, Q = 295.8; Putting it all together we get 26.6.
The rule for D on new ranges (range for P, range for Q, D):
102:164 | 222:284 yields -26.6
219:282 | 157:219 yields 20.8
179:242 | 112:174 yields 25.6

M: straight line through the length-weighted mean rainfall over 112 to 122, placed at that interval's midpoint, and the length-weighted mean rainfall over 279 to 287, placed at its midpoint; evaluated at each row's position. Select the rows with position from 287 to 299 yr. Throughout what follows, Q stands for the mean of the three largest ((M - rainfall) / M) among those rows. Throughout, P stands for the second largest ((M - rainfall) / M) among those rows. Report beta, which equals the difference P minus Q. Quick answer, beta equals 0.000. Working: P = 0.153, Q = 0.15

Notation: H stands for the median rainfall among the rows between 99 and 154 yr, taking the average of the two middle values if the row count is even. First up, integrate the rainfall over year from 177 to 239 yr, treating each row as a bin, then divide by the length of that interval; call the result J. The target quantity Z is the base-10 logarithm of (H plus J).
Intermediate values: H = 271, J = 252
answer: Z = 2.72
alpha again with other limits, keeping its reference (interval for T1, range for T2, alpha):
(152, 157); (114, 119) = 0.065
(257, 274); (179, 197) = 0.010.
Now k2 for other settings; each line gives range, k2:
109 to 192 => 269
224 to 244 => 265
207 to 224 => 261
